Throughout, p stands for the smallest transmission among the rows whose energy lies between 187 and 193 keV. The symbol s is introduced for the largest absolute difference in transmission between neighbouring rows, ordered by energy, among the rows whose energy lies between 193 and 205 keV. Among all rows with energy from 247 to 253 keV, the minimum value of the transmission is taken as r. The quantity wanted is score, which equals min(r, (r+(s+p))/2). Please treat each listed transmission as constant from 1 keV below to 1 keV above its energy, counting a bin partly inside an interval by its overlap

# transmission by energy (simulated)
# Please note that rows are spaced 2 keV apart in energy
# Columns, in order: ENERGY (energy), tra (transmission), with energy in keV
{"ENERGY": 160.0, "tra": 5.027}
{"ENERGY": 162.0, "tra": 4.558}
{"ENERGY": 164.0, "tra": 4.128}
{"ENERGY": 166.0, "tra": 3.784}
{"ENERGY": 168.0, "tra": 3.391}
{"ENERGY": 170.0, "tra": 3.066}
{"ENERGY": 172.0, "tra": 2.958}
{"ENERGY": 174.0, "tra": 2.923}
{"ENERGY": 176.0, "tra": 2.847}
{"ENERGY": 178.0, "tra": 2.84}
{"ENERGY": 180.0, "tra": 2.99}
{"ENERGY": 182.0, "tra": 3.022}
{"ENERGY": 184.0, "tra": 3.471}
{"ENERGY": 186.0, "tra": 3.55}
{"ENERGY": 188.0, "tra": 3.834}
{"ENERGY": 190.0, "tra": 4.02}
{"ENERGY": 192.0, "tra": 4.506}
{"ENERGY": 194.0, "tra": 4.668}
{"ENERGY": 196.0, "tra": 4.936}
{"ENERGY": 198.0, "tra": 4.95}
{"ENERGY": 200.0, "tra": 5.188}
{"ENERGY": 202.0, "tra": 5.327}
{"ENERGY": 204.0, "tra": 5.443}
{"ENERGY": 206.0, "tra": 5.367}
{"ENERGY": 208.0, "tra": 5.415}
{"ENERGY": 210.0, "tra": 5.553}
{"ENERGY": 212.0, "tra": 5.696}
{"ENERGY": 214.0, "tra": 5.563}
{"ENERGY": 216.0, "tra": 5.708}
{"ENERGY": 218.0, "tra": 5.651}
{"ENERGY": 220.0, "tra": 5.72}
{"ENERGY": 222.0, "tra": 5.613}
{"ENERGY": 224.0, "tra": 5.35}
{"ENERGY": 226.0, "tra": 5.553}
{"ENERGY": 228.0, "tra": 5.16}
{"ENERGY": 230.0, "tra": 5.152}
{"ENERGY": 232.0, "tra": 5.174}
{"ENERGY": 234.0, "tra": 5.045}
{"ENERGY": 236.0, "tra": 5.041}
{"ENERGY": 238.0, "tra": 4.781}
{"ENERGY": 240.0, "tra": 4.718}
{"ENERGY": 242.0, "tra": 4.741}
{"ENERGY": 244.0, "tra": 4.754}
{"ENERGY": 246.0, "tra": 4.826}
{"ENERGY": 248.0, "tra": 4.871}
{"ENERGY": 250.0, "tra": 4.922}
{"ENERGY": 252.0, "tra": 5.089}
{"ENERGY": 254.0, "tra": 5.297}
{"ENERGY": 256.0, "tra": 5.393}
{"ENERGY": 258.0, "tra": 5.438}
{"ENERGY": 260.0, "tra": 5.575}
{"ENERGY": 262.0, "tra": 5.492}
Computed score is 4.49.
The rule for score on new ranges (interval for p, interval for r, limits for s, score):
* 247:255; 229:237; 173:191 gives 5.04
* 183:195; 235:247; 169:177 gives 4.15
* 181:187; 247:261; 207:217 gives 4.02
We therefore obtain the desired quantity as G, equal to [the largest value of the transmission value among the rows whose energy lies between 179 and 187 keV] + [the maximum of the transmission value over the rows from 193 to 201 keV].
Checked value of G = 8.74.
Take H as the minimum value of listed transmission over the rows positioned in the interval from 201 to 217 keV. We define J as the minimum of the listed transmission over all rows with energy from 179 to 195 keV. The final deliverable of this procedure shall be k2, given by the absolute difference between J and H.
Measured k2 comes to 2.3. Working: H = 5.327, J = 2.99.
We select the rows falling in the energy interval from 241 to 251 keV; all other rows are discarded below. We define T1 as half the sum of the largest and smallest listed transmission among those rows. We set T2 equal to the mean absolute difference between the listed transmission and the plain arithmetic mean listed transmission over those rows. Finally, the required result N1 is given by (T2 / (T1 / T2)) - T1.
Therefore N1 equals -4.8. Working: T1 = 4.8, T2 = 0.06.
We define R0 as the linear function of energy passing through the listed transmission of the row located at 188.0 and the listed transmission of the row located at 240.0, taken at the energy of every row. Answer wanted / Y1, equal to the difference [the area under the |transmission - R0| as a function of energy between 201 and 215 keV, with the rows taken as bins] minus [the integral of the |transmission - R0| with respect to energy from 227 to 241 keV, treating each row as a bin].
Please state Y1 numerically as 12.8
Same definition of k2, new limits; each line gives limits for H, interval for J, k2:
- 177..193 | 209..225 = 2.5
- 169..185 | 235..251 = 1.9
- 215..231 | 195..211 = 0.2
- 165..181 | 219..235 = 2.2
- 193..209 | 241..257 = 0.1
